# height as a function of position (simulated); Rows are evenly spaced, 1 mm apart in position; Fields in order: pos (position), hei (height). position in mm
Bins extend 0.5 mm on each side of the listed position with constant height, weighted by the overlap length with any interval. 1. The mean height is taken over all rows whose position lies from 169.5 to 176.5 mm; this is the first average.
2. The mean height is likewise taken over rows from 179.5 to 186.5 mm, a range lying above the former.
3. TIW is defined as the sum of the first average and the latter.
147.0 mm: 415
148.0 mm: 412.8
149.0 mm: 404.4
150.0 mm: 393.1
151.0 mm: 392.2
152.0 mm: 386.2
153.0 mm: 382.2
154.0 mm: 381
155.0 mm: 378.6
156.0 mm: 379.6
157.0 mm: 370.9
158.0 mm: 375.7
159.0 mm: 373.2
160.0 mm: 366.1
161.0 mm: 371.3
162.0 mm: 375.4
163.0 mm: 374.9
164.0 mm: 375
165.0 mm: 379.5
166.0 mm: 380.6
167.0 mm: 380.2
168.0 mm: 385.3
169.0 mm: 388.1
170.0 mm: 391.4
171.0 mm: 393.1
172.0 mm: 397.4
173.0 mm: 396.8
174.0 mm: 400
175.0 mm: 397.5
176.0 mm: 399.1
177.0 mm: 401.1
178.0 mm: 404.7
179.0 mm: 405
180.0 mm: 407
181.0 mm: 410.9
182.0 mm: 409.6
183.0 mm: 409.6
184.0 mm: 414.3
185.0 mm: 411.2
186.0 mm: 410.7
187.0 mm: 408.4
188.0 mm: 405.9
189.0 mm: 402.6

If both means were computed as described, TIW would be 807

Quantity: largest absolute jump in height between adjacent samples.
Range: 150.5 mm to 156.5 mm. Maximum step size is 6.0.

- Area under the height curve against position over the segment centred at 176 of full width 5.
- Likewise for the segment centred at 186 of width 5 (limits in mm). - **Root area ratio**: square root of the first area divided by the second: 0.988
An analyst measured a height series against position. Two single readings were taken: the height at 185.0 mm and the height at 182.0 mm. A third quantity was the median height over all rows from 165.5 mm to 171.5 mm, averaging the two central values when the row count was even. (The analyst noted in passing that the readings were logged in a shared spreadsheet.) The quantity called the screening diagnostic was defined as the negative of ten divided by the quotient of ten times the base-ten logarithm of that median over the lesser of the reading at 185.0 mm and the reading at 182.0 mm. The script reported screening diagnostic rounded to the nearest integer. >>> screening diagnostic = -158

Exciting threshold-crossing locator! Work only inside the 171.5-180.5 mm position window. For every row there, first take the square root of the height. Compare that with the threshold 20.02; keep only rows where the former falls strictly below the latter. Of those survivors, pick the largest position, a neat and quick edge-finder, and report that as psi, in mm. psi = 176.0 mm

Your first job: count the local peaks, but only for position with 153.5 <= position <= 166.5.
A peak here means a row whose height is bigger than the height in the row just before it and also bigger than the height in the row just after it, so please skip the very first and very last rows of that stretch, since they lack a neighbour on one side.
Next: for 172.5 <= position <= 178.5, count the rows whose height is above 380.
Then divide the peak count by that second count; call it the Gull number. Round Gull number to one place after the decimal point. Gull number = 0.5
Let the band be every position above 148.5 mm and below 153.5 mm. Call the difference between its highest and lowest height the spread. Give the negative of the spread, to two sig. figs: -22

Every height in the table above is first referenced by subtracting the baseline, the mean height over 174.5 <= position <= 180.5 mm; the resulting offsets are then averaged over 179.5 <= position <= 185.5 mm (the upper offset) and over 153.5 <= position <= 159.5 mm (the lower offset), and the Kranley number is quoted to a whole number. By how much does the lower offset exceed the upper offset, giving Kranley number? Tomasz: -34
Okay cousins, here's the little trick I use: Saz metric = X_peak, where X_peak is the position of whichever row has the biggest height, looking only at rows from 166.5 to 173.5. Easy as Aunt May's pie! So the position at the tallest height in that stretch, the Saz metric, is 172.0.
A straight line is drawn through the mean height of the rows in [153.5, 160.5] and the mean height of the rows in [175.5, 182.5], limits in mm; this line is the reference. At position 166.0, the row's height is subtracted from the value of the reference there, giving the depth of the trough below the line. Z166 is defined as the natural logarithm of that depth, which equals 1.92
